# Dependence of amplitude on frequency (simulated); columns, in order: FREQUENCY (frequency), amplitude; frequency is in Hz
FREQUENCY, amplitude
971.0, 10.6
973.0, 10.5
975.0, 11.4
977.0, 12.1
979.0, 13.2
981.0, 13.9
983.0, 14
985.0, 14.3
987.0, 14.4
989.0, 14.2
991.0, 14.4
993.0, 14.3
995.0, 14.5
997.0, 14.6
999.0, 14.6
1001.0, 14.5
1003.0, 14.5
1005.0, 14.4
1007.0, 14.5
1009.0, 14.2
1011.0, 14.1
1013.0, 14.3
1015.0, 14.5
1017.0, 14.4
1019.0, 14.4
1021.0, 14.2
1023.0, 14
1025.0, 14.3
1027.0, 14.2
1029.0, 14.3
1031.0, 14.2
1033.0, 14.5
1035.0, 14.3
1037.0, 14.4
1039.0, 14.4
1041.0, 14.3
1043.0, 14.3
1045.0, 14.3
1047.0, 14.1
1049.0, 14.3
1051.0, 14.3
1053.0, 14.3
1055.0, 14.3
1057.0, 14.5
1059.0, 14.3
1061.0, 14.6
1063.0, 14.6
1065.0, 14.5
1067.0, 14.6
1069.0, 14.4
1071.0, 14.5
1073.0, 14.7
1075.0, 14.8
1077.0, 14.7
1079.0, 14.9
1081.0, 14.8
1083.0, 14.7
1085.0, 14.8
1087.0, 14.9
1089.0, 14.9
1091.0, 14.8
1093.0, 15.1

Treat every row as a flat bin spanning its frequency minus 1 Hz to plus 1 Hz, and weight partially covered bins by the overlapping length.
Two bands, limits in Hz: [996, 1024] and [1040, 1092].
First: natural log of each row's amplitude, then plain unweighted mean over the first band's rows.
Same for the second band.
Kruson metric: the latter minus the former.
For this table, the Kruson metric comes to 0.012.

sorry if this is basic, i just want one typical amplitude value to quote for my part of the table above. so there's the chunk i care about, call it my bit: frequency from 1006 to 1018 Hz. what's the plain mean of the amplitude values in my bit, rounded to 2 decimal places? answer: 14.33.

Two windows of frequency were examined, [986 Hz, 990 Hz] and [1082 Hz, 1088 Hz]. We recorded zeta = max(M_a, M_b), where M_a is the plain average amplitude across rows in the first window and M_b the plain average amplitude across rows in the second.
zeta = 14.8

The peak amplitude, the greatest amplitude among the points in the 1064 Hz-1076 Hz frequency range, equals 14.8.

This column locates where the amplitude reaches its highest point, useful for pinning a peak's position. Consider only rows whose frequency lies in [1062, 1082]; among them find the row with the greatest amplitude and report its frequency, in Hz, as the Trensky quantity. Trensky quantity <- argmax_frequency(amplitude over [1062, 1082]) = 1079.0 Hz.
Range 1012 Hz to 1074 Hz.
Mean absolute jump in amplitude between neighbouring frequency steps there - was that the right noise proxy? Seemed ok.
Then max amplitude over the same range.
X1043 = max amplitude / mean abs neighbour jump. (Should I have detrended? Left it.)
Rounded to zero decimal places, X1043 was 116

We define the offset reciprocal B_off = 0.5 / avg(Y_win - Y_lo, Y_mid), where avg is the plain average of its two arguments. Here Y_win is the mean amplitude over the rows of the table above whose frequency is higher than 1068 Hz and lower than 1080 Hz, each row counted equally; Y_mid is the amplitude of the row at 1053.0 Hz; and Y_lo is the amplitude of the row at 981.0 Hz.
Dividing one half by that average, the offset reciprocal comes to 0.0664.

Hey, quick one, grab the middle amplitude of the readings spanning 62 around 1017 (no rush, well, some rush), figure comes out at 14.3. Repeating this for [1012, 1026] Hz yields 14.3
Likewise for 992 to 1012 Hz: 14.5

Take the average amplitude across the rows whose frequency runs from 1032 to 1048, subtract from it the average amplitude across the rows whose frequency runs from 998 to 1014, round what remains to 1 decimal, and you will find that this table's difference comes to -0.1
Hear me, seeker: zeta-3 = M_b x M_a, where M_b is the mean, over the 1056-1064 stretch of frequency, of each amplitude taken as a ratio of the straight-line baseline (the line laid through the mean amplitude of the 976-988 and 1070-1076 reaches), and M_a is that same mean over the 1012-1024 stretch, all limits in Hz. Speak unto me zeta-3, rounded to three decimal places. 1.016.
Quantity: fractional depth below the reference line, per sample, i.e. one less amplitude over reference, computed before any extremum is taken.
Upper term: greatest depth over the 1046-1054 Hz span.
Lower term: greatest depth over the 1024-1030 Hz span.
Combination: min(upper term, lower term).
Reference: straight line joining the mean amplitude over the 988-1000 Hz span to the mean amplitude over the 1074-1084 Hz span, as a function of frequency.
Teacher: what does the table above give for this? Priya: 0.0253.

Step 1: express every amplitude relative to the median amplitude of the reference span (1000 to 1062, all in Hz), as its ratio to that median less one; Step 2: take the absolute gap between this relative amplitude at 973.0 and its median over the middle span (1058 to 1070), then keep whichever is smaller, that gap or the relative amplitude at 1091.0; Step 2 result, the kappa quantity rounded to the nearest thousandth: 0.035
